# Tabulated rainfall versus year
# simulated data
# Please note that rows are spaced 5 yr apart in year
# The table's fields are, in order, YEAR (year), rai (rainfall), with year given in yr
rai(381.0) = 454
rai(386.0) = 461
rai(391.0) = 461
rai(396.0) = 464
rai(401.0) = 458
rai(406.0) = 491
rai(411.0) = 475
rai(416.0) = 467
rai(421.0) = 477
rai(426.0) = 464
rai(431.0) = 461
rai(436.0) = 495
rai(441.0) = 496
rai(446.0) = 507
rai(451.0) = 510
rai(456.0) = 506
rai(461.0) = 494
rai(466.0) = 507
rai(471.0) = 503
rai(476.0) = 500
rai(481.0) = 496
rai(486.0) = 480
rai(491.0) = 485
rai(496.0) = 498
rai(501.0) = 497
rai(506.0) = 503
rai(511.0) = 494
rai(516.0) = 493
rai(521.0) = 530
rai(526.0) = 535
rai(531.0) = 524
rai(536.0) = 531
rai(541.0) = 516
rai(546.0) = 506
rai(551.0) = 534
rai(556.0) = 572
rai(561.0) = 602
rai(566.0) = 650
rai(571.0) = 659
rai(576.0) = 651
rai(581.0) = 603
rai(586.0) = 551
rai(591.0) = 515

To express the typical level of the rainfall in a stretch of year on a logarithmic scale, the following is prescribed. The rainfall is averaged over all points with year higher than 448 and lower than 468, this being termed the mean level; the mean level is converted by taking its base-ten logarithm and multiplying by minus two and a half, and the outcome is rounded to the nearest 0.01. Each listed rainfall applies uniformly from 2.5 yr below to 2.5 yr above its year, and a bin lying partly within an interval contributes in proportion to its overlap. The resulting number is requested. -6.76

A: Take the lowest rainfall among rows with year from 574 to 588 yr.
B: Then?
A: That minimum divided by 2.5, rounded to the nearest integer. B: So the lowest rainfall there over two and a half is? 220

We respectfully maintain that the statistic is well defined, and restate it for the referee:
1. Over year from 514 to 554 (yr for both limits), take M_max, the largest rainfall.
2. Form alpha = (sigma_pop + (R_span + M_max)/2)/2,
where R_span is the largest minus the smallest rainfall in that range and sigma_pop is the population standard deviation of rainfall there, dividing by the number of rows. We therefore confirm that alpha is 151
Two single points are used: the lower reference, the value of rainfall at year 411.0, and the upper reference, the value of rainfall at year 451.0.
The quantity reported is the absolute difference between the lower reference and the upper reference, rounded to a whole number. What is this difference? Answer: 35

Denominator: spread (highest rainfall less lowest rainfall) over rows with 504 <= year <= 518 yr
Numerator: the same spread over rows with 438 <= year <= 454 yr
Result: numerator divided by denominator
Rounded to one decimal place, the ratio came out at 1.4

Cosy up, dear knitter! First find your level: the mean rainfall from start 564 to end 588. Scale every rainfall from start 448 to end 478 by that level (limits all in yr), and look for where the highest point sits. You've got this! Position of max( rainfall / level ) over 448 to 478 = 451.0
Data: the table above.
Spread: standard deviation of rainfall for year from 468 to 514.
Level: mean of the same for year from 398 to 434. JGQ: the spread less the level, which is -463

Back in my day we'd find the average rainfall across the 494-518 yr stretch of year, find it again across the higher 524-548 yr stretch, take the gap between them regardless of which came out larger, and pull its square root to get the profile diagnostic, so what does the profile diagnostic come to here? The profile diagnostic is 5.0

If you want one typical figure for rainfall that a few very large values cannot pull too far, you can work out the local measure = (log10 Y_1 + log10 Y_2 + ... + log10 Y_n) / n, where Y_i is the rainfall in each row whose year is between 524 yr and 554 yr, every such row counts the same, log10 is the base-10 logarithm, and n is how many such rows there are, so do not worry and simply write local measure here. 2.72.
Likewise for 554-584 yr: 2.79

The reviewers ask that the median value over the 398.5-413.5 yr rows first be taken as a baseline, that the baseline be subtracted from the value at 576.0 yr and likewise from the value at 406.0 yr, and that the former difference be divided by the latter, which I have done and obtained 11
